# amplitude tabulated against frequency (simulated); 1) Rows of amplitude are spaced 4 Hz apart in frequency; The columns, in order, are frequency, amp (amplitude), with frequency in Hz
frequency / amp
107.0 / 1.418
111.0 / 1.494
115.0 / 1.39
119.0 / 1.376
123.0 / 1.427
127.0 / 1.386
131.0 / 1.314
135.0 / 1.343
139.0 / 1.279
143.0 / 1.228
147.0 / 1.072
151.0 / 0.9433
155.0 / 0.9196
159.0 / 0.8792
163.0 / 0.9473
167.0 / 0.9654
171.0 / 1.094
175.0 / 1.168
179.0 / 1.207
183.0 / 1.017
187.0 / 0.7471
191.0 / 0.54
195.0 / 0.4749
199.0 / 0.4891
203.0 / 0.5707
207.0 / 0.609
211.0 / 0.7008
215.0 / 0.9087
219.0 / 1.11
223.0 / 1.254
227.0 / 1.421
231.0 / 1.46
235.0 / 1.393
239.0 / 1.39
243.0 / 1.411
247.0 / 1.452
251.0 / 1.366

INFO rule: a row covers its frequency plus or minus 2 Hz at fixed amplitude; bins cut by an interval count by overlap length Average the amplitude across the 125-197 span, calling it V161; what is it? 1.03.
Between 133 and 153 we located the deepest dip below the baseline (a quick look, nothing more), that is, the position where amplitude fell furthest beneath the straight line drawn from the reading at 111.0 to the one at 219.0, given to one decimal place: 151.0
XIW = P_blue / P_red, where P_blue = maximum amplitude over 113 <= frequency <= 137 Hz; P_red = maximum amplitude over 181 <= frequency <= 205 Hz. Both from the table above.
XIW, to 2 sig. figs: 1.4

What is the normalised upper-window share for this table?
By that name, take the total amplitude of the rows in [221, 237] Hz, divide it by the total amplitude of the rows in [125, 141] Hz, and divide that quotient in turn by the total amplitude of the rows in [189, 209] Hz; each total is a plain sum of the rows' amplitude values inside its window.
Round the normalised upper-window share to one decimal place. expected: 0.4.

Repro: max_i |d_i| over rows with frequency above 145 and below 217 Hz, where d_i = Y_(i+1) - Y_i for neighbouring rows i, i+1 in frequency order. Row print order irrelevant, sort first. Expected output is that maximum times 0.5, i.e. 0.135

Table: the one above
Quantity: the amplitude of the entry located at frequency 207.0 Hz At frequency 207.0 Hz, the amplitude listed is 0.609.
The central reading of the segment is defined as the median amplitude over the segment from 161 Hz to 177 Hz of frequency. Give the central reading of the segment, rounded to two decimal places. 1.03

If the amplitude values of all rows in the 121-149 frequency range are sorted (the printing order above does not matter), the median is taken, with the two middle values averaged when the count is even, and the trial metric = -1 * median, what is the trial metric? -1.31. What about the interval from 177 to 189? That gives -1.02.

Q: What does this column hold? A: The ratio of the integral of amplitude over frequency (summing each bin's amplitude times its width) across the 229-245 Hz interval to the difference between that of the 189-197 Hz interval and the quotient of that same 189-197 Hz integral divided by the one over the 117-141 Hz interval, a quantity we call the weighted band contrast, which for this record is 5.7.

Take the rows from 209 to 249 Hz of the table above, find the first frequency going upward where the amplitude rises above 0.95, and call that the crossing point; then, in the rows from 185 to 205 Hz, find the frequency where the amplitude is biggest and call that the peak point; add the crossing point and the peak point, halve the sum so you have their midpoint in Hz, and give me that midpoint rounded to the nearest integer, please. 203 Hz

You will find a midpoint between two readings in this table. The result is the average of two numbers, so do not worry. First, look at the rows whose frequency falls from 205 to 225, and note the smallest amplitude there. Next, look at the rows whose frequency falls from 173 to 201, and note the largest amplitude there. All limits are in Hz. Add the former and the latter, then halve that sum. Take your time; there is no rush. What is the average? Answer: 0.91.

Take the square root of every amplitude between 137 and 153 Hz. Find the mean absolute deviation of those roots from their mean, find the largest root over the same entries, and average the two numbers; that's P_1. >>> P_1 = 0.595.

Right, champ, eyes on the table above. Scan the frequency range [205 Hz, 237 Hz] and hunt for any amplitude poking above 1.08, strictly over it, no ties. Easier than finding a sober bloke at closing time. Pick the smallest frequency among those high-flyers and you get 219.0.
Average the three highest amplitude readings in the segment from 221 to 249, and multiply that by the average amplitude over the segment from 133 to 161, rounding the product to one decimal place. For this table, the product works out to 1.6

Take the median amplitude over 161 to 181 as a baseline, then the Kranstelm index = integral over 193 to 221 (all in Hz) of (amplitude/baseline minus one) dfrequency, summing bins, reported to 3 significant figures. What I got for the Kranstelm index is -10.2 Hz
